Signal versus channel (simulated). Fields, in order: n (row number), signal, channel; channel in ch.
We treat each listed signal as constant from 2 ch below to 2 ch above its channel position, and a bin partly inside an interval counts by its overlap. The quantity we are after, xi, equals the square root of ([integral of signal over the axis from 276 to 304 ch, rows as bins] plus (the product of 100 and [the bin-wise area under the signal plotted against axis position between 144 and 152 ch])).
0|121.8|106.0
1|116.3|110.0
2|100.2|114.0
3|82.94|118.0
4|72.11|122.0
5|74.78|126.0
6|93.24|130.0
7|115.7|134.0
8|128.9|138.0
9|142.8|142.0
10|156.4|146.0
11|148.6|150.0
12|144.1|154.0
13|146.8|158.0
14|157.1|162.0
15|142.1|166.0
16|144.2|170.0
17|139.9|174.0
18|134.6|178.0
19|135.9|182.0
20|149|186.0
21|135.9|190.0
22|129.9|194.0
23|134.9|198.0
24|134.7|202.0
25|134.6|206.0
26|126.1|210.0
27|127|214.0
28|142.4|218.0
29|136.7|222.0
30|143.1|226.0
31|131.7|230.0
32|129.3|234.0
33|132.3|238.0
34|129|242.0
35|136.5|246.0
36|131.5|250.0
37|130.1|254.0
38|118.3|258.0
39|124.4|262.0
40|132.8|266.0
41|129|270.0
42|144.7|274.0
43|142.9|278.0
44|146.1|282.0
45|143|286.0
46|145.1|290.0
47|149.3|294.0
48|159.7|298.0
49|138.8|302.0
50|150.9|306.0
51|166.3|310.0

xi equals 355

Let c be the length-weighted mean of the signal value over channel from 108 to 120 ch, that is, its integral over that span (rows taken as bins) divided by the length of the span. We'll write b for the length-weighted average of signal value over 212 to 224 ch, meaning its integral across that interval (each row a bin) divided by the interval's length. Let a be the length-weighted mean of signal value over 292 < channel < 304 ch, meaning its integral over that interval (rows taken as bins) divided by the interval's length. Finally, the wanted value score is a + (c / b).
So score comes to 150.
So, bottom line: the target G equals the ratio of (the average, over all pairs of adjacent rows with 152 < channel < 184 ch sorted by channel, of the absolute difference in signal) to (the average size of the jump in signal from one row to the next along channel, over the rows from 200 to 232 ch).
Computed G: 0.85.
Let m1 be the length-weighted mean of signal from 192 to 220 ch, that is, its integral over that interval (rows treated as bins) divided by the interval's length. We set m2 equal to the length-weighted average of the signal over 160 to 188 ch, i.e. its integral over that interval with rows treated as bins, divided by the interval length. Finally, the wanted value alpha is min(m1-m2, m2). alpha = -10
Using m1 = 133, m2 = 143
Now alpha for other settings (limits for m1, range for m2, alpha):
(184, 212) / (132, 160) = -5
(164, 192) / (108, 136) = 47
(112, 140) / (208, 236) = -38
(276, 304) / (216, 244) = 11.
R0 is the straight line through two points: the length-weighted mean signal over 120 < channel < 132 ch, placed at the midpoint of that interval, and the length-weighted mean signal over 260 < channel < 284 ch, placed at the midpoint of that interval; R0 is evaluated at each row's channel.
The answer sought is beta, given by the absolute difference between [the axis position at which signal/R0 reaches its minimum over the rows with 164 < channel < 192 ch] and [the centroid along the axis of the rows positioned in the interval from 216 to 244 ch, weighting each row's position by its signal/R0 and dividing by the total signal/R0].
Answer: 39.5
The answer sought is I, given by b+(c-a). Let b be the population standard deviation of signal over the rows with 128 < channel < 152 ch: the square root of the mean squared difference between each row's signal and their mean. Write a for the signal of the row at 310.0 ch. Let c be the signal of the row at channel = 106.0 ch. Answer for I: -23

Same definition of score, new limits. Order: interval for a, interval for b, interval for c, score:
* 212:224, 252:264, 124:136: 136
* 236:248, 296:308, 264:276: 134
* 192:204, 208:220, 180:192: 134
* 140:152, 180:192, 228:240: 150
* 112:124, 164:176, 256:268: 86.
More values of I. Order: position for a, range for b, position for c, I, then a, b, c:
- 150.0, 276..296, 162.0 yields 11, 148.6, 2.4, 157.1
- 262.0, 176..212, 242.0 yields 10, 124.4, 5.8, 129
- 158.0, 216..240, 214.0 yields -14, 146.8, 5.3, 127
